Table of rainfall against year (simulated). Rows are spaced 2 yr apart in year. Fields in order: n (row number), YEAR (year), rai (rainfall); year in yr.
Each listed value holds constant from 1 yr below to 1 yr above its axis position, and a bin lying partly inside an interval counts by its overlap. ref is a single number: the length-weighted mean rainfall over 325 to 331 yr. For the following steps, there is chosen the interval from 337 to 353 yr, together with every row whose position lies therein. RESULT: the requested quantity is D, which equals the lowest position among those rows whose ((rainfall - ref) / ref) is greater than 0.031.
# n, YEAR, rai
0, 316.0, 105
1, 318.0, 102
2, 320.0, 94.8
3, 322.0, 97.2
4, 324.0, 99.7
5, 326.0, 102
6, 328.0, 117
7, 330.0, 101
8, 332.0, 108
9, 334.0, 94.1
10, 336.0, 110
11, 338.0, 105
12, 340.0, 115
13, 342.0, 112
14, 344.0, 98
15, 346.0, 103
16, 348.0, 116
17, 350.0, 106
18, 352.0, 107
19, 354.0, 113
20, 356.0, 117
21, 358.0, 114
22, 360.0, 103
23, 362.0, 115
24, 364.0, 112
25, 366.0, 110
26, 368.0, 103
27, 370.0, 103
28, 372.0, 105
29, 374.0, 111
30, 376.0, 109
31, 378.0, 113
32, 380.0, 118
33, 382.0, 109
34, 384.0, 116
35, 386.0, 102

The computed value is 340.0 yr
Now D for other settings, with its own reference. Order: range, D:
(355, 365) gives 356.0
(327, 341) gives 328.0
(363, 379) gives 364.0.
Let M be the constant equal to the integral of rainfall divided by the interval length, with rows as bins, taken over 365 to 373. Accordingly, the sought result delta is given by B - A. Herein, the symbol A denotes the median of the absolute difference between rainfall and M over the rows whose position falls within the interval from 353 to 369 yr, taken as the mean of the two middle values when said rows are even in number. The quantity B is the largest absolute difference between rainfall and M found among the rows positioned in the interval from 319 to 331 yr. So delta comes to 4.5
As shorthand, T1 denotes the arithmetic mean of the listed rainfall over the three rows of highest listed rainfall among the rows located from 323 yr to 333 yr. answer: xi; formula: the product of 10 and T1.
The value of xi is 1090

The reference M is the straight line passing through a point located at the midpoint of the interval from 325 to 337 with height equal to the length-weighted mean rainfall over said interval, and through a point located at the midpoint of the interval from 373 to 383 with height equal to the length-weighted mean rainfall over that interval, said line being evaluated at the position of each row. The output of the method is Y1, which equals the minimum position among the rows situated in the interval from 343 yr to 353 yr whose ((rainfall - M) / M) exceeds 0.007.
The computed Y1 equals 348.0 yr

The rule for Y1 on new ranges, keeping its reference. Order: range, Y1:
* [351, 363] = 354.0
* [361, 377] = 362.0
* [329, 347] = 332.0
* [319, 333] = 328.0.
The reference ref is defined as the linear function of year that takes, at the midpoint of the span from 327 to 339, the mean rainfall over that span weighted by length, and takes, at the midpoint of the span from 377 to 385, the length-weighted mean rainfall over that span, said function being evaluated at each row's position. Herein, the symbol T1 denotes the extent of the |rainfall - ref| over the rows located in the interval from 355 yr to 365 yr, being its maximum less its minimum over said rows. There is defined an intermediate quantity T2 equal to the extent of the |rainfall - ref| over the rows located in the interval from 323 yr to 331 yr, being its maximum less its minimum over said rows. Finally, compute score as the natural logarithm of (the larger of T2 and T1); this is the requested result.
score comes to 2.23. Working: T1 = 7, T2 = 9.3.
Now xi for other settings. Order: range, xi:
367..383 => 1140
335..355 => 1147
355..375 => 1153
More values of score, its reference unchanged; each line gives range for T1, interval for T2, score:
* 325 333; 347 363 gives 2.27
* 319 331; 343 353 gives 2.23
